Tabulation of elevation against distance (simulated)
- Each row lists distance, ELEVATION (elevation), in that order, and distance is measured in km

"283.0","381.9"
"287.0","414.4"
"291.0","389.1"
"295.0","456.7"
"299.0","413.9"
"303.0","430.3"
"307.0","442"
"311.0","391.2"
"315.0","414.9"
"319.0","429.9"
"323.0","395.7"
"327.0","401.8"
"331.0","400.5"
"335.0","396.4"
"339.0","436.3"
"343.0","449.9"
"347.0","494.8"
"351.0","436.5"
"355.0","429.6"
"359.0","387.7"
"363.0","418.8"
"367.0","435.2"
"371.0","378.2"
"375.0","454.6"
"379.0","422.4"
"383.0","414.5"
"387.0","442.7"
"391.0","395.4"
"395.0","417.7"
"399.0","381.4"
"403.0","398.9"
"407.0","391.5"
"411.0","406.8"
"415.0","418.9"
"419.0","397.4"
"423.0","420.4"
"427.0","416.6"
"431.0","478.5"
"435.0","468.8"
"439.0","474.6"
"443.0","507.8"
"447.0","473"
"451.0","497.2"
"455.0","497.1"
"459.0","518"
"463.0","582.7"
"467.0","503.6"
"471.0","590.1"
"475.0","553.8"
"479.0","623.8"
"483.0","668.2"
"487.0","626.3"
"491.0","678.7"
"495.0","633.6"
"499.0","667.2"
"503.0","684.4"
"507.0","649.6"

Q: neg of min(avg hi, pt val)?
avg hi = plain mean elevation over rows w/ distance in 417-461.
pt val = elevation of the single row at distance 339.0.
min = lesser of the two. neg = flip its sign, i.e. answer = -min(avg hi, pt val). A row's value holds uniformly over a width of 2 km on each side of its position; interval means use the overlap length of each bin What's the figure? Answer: -436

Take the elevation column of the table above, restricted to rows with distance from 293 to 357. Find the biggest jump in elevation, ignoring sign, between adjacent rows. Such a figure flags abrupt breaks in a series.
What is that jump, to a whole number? 58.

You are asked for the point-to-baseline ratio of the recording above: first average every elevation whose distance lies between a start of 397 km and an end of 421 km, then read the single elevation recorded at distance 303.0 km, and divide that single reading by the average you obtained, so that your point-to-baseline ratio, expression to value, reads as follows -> 1.08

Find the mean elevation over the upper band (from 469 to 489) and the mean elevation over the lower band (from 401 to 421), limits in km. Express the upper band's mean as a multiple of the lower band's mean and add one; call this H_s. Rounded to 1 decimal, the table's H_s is 2.5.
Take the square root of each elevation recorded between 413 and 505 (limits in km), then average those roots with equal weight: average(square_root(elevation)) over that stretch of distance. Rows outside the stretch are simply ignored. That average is 23.1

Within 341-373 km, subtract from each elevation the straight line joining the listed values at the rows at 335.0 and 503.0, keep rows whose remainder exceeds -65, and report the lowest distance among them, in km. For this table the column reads 343.0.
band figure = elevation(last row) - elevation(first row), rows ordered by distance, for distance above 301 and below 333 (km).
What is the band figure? -30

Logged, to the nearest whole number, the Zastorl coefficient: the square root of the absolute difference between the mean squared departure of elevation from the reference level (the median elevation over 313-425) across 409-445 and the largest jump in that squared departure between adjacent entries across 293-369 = 60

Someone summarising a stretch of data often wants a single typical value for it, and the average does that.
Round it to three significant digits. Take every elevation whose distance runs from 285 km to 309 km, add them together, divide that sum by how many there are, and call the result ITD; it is 424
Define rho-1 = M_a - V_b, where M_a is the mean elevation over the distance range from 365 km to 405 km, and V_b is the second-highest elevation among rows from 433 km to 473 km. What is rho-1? -169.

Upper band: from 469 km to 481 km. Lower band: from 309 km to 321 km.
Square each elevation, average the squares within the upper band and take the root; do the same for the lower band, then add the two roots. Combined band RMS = 1002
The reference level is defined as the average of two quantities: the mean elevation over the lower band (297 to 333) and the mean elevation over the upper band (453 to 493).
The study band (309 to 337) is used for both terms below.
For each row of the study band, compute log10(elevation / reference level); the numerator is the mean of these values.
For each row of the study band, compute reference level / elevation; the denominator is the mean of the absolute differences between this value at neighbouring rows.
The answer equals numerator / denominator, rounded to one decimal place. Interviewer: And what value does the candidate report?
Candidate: -2.2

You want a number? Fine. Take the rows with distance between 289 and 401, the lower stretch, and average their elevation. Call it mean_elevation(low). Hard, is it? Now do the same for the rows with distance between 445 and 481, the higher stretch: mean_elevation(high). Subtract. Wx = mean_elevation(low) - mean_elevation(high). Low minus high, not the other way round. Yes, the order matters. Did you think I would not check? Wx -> -118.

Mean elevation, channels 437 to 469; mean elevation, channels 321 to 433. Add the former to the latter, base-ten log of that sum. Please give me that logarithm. 2.97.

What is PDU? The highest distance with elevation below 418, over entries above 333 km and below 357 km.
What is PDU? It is 335.0 km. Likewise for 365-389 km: 383.0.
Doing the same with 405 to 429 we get 427.0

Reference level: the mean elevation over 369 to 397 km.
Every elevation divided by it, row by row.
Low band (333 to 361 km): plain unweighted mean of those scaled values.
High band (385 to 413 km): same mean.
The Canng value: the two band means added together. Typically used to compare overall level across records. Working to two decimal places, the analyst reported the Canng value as 2.00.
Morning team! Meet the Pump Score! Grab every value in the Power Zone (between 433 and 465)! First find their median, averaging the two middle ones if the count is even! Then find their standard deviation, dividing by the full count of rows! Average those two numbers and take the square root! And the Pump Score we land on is 16.3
